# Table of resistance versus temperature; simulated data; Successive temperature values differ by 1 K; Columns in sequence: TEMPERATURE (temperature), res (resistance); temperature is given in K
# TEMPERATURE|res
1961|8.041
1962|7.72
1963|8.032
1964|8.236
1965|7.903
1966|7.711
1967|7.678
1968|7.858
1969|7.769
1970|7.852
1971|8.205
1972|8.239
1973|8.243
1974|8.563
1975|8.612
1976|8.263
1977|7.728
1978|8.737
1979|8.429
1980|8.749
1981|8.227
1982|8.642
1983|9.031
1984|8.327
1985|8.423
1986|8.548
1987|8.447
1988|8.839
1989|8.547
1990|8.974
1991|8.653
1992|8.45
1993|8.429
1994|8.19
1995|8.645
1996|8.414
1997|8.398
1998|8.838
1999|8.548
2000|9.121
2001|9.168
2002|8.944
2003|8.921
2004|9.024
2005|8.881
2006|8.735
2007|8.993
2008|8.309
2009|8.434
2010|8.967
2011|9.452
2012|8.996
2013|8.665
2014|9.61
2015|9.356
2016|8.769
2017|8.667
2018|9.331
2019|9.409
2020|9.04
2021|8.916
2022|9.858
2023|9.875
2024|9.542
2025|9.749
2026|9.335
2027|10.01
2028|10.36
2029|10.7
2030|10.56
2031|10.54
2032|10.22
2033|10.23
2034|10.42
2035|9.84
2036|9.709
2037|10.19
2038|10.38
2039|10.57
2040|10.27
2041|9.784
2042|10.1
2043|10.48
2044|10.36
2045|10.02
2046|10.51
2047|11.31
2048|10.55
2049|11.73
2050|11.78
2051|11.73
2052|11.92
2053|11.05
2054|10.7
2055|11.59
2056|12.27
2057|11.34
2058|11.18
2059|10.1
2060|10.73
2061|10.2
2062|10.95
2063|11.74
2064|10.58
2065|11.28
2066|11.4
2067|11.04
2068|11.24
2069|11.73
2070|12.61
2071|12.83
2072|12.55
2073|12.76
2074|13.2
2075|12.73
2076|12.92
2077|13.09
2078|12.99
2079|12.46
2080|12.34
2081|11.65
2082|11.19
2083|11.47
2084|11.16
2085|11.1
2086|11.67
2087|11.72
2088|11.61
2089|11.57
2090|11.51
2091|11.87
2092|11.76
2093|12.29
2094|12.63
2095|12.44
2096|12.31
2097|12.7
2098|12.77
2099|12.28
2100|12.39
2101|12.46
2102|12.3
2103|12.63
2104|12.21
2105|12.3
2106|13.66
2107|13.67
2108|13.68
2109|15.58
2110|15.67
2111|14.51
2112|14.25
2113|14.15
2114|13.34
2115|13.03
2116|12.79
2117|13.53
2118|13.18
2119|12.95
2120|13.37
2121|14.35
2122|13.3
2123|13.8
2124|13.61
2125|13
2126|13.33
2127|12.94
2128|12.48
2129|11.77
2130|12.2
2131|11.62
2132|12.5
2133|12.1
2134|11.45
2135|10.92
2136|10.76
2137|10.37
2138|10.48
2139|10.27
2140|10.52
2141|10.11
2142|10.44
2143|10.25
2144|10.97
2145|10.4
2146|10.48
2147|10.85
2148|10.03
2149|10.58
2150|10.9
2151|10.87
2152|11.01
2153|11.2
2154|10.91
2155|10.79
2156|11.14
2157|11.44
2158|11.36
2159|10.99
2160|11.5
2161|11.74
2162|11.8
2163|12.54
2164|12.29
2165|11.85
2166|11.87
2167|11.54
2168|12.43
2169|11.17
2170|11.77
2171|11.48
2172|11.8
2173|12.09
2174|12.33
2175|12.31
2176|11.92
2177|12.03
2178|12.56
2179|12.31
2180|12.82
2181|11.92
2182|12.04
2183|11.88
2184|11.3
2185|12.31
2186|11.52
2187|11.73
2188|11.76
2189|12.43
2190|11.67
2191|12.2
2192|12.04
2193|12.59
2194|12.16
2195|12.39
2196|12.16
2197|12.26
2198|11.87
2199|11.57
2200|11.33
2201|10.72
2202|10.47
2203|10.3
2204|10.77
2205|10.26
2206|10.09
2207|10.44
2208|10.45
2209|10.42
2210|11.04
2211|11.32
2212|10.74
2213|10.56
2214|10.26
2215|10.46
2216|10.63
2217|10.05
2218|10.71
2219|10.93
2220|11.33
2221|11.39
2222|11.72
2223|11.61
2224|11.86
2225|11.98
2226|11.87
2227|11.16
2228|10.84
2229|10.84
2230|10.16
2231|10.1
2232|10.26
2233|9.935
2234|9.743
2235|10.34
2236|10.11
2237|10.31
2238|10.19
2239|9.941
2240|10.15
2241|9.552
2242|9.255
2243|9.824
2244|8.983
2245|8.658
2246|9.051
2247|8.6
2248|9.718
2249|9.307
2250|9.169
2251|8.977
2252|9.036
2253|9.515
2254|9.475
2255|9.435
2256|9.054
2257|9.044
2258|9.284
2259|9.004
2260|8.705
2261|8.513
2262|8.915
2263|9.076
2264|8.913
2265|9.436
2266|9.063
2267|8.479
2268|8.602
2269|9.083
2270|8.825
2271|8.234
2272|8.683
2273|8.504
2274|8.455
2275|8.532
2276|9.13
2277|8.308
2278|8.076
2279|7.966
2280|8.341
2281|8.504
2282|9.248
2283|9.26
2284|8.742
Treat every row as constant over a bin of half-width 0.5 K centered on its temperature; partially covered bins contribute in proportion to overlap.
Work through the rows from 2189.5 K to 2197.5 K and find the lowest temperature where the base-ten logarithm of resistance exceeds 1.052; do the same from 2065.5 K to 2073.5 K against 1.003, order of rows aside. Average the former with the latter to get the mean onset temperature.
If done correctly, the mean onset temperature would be 2128.0 K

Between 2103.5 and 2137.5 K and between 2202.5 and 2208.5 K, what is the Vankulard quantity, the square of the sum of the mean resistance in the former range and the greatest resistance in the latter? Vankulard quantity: 566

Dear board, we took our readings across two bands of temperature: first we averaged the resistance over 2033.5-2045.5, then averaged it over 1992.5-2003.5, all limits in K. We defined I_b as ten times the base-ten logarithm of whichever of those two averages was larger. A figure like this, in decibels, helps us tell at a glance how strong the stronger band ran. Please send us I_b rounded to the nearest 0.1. 10.1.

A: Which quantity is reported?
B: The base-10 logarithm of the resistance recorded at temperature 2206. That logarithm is 1.00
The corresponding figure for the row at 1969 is 0.89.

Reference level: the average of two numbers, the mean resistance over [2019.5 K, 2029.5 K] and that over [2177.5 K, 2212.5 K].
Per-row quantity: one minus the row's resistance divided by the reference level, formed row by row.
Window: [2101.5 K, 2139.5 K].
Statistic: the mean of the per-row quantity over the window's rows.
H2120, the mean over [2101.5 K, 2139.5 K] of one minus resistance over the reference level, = -0.21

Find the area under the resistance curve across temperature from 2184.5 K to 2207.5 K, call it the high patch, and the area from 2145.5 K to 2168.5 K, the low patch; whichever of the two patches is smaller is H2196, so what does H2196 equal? 260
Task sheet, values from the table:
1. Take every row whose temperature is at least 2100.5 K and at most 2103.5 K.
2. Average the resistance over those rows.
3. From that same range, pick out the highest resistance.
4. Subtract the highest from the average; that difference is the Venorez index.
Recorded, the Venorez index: -0.17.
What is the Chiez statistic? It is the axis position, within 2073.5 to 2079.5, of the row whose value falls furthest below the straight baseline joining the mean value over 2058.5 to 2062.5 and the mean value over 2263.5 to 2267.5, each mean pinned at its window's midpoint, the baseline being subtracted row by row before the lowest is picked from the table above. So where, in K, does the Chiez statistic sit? 2079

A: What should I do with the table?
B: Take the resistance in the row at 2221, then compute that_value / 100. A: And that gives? 0.11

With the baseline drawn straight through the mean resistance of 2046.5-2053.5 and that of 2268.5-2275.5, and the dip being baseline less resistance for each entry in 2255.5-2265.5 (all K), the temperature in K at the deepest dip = 2261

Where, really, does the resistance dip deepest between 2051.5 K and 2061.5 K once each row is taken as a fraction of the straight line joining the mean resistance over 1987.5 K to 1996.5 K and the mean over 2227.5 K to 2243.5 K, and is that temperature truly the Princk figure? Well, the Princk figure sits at 2059 K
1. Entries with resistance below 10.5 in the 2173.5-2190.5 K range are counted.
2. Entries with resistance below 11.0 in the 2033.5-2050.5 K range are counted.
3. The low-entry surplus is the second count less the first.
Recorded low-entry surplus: 14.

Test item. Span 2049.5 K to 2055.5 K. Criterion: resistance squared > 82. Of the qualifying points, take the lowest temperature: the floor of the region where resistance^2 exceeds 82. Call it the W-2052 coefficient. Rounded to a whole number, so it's 2050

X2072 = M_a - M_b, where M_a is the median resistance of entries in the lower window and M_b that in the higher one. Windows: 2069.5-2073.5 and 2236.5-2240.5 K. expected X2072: 2.5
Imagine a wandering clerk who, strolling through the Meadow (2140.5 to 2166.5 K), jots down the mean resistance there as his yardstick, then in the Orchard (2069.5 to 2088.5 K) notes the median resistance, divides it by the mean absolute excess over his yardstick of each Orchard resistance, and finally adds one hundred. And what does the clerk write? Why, 111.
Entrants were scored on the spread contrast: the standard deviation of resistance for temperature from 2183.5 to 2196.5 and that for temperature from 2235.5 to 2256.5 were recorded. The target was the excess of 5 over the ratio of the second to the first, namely 3.7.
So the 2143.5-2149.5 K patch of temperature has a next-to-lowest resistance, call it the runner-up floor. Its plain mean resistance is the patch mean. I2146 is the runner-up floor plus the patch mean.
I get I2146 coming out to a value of 21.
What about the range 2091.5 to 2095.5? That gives 25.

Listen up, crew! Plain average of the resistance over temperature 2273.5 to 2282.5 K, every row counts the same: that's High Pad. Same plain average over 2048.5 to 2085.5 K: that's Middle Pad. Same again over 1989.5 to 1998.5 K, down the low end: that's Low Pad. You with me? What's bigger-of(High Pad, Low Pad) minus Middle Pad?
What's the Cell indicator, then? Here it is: -3.2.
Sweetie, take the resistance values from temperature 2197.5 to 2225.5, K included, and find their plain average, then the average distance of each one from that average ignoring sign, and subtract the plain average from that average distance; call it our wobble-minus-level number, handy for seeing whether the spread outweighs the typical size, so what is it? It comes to -10.4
